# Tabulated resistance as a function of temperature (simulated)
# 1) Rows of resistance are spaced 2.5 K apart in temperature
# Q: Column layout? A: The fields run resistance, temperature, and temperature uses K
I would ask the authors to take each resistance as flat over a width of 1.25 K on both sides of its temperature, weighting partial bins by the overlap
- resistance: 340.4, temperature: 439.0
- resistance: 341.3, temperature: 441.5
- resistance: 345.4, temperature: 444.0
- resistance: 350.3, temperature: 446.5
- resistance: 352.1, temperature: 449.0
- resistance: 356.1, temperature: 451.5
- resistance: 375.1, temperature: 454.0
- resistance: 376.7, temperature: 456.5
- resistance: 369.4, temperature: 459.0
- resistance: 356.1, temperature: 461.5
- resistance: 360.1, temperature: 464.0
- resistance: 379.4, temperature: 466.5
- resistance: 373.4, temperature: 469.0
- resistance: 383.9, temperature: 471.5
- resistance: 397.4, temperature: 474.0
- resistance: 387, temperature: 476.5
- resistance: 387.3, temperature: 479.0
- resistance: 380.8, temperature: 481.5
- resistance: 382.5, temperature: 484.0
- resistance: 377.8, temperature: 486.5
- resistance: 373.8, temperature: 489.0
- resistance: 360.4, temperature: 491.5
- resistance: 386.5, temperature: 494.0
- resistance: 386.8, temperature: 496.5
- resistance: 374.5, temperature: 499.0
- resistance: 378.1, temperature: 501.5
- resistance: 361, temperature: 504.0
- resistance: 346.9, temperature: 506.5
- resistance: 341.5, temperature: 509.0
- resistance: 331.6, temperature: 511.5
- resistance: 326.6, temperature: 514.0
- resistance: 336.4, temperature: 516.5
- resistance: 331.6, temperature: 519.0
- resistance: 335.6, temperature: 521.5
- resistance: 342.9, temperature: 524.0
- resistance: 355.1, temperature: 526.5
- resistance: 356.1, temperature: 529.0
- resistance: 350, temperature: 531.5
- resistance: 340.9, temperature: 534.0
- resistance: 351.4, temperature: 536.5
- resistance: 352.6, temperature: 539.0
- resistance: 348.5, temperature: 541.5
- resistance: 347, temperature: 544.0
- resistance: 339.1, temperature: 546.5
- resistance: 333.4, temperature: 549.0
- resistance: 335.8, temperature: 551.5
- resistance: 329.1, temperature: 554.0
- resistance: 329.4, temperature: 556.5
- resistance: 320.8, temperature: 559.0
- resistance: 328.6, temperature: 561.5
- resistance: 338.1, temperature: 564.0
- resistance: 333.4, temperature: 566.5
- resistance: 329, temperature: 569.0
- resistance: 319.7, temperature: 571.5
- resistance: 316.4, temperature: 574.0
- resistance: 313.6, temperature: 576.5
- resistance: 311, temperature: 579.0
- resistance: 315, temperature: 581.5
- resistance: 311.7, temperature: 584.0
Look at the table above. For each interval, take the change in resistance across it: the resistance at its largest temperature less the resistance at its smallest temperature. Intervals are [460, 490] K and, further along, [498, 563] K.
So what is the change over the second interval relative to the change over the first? -2.6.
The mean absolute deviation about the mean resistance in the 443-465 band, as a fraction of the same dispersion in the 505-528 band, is 1.3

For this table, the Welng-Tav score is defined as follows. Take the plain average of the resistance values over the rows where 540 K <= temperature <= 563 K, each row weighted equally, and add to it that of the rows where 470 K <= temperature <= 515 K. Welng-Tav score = 705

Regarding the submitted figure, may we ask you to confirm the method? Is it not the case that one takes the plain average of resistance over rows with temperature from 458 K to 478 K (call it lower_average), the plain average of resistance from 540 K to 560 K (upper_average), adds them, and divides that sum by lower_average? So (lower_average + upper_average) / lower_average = 1.89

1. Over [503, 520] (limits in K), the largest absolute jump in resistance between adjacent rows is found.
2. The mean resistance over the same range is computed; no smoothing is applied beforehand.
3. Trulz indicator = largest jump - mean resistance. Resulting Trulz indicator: -325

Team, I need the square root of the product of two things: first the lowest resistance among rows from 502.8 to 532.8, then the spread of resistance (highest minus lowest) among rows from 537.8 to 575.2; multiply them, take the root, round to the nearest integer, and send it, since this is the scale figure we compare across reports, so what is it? 109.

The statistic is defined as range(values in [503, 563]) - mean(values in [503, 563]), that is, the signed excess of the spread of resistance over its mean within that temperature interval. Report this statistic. -300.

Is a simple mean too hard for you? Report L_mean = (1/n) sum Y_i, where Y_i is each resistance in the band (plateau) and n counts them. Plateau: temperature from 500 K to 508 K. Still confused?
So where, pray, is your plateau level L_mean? 362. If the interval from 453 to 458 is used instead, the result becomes 376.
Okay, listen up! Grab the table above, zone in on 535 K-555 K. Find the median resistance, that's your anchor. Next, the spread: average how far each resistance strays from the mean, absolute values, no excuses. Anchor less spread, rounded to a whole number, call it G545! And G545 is 335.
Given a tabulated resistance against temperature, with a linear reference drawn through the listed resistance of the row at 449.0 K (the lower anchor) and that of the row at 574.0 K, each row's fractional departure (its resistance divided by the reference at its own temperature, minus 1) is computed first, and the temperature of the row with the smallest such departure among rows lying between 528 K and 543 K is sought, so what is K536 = 534.0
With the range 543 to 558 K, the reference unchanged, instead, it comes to 554.0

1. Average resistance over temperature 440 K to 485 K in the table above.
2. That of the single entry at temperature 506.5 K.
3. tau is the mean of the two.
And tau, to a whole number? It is 358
